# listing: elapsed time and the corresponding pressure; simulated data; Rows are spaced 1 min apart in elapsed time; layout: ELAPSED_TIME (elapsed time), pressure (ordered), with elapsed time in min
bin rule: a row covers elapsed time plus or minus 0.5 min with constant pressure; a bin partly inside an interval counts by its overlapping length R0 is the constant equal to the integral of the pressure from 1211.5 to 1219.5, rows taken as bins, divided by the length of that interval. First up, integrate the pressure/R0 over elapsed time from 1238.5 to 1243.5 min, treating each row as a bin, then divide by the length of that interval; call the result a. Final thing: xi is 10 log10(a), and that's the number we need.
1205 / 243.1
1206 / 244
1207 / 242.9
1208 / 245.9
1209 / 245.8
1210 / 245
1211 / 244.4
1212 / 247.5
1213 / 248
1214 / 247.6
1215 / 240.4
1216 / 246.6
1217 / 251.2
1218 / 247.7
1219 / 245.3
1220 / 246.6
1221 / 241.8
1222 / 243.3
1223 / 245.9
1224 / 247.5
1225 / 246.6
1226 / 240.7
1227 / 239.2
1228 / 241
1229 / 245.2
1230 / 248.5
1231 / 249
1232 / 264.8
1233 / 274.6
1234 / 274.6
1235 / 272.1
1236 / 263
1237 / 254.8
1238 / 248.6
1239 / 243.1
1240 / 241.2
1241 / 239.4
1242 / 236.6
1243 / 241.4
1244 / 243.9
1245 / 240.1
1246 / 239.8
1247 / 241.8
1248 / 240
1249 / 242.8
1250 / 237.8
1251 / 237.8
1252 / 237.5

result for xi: -0.11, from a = 0.97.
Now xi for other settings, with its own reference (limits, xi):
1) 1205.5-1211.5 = -0.04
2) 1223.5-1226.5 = -0.03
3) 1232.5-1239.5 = 0.25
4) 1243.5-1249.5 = -0.10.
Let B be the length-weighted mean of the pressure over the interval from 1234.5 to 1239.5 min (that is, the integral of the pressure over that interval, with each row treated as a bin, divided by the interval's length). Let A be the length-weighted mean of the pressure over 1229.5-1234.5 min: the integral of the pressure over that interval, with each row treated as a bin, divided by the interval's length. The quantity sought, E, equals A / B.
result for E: 1.02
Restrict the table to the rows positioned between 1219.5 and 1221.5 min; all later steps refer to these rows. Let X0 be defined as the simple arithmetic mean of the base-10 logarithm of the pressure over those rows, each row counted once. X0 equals 2.39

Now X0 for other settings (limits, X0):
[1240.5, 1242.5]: 2.38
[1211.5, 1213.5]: 2.39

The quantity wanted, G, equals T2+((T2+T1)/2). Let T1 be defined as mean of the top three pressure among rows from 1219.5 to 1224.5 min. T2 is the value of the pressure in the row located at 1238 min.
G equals 496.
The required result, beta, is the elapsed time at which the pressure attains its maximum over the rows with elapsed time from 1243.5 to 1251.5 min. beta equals 1244 min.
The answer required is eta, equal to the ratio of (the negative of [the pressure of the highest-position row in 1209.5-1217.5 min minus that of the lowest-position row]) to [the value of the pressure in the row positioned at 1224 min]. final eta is -0.03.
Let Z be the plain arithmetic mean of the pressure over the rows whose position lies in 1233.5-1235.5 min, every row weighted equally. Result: 273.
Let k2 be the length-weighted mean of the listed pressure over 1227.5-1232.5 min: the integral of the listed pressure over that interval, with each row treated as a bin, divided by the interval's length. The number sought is 250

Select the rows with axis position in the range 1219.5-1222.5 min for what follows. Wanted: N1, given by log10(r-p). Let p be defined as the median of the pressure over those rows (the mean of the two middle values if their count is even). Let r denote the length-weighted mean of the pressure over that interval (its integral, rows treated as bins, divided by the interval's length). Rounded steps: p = 243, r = 244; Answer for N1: -0.2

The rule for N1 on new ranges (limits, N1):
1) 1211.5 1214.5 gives -1.0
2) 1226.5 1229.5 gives -0.1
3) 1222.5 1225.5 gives -1.2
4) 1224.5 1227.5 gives 0.2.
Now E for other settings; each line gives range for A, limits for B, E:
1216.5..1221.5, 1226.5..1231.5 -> 1.01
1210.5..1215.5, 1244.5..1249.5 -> 1.02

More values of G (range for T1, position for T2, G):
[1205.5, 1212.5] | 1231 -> 497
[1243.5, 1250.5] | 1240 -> 483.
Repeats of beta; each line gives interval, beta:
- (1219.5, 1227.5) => 1224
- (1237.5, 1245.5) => 1238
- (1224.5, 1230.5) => 1230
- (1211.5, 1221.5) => 1217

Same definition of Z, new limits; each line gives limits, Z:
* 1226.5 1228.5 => 240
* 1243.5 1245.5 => 242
